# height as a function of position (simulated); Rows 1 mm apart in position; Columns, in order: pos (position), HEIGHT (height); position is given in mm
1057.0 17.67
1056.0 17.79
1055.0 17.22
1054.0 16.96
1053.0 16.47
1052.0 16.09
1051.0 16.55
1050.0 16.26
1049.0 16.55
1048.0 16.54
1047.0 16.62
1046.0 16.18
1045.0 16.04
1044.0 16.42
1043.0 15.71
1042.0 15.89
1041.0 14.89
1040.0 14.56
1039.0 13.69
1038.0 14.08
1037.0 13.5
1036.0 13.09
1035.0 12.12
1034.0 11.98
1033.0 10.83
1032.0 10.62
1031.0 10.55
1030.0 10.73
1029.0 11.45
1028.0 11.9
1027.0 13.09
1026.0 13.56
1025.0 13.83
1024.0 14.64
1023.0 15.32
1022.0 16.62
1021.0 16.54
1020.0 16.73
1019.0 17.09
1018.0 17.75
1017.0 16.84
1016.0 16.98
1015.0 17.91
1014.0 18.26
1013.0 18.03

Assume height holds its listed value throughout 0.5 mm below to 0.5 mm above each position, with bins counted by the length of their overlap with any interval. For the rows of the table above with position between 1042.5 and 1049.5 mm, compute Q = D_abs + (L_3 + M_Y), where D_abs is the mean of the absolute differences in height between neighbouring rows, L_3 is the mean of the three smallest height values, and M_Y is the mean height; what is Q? 33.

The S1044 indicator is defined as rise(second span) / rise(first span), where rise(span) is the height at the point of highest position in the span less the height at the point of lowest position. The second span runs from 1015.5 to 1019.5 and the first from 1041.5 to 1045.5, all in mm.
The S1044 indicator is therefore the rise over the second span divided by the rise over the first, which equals 0.7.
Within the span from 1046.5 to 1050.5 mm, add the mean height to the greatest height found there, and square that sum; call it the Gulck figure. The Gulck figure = 1096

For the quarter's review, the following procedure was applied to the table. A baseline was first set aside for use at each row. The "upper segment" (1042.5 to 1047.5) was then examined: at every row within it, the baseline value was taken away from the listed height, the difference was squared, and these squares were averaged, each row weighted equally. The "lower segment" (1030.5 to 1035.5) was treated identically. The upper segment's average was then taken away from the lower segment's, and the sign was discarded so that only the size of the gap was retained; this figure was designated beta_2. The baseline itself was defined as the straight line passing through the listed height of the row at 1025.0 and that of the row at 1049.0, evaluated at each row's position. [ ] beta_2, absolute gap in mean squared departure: 13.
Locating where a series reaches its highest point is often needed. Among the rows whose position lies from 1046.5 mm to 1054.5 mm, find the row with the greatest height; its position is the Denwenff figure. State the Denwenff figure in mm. 1054.0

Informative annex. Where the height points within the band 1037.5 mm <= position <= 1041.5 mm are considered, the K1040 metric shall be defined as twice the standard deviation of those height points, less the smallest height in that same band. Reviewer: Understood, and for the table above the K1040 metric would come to -13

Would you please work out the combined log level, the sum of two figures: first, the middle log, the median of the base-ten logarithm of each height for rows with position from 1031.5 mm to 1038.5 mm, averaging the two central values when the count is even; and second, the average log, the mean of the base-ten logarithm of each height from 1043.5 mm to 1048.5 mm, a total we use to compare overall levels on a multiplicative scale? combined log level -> 2.30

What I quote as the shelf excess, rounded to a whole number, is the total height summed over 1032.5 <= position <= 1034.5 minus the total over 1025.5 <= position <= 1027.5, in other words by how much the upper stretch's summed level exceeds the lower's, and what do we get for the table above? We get -4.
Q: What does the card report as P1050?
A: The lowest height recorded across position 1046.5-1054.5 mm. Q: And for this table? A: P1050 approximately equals 16.09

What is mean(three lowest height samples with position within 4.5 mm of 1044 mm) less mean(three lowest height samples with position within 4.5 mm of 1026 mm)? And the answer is 3.7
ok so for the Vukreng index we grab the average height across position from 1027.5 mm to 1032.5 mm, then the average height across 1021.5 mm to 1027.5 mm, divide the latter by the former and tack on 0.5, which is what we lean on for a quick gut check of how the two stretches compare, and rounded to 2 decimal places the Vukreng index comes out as 1.81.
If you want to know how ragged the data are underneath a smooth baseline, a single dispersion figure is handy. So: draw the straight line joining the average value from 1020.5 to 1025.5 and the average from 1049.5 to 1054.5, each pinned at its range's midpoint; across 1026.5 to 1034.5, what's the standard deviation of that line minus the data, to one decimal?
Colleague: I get 0.9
